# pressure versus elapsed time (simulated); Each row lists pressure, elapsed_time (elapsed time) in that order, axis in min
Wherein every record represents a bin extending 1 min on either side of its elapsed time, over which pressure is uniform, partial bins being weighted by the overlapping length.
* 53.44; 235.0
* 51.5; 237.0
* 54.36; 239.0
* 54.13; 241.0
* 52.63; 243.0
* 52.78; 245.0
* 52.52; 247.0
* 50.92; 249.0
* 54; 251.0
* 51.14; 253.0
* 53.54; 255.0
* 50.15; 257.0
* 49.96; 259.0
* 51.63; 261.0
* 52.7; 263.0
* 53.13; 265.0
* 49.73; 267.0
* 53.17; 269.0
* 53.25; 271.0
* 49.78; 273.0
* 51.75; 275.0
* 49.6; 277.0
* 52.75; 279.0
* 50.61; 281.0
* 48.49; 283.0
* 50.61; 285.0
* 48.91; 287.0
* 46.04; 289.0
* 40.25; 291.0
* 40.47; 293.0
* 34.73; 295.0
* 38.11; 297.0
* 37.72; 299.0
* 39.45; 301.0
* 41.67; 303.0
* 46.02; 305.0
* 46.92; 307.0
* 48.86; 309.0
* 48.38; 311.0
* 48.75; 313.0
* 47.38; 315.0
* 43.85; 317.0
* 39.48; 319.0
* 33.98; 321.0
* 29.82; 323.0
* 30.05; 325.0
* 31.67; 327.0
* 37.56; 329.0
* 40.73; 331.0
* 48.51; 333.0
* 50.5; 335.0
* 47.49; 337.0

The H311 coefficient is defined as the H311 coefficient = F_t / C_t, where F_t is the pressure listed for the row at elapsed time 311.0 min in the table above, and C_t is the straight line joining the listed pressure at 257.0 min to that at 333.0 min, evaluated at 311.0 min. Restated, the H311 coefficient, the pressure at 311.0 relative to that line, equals 0.99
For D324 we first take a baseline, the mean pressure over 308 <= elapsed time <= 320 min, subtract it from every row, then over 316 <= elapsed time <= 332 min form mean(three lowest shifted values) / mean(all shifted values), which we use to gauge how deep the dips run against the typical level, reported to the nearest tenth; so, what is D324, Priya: 1.5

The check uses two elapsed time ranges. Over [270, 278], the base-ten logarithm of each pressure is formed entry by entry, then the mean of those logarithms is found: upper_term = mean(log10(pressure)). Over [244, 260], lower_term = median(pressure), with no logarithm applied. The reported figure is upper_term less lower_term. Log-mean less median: -50.1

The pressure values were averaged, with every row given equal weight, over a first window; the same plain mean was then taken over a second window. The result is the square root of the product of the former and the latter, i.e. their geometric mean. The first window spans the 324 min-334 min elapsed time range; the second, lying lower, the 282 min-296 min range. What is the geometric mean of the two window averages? 41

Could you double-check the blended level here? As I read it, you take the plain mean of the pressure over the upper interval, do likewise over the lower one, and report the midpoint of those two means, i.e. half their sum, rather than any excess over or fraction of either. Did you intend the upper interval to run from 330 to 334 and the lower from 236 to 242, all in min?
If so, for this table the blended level 49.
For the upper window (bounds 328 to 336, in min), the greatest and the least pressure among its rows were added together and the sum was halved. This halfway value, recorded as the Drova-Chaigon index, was 44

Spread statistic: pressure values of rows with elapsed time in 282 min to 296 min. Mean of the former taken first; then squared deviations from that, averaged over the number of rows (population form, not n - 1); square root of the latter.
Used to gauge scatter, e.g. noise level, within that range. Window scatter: 5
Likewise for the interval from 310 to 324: 7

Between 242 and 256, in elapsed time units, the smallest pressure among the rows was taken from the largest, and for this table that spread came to 3.1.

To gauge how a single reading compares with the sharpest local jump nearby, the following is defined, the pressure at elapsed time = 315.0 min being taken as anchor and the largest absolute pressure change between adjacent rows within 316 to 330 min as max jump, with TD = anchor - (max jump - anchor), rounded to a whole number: 89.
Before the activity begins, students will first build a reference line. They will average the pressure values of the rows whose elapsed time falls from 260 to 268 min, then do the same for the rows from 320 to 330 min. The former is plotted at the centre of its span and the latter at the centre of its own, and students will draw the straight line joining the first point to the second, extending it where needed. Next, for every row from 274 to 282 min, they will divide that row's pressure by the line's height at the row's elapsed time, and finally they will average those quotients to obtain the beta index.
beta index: 1.08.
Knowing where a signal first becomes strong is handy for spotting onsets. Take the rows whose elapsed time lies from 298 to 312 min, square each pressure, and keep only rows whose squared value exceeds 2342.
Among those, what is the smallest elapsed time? 309.0 min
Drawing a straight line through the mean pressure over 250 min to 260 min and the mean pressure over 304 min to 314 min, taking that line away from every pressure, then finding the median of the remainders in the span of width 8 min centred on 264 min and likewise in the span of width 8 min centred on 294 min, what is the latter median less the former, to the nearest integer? -11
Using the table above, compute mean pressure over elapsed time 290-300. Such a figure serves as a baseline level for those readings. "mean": 38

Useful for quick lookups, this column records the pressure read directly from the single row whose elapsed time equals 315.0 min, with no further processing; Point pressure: 47.38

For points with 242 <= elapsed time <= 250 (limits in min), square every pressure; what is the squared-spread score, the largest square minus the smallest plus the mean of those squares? 2920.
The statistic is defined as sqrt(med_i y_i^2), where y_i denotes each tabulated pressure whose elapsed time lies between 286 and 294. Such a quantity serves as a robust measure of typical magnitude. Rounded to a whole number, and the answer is 43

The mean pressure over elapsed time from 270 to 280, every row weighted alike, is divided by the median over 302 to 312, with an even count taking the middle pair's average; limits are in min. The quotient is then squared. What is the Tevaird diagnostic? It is 1.2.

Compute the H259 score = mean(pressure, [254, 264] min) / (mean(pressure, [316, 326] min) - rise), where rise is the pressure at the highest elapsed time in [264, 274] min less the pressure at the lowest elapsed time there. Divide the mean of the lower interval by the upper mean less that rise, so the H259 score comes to 1.33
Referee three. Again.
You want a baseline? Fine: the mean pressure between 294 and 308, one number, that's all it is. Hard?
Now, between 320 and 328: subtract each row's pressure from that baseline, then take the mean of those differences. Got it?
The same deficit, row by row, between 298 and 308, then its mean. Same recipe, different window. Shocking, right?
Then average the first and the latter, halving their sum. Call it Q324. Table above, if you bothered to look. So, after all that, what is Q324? 3.8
